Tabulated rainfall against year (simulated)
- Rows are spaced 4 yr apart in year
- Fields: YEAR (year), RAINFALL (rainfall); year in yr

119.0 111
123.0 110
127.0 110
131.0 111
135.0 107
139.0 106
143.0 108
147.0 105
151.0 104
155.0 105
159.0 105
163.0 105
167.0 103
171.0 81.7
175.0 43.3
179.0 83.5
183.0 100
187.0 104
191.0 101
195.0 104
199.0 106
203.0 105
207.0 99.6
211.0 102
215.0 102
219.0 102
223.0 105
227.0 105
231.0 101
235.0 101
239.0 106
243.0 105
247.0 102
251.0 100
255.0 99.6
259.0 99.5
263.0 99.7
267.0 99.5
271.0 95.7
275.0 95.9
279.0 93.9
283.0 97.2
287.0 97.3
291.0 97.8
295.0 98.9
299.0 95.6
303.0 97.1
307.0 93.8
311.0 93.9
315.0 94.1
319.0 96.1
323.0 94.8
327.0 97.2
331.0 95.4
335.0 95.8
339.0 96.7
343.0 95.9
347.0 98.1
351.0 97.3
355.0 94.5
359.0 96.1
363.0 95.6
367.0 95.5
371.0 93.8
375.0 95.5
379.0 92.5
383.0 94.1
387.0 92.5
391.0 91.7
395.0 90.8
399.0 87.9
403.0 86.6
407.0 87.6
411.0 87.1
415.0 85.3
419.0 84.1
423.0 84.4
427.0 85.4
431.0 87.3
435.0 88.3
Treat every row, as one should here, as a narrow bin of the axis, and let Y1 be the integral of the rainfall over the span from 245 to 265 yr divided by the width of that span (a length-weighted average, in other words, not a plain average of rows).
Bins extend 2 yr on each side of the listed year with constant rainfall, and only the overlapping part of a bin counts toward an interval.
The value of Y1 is 100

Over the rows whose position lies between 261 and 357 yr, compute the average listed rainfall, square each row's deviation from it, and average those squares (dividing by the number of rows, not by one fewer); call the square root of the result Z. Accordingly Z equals 1.7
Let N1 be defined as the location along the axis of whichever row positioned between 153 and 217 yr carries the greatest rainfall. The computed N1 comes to 199.0 yr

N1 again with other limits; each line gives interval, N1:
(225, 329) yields 239.0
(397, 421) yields 399.0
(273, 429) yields 295.0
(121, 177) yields 131.0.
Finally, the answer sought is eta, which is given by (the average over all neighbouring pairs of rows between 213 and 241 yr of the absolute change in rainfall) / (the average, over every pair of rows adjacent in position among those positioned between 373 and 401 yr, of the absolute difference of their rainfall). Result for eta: 1.1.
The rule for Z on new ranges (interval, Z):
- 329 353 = 0.9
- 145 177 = 20.6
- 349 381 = 1.4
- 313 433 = 4.4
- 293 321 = 1.8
